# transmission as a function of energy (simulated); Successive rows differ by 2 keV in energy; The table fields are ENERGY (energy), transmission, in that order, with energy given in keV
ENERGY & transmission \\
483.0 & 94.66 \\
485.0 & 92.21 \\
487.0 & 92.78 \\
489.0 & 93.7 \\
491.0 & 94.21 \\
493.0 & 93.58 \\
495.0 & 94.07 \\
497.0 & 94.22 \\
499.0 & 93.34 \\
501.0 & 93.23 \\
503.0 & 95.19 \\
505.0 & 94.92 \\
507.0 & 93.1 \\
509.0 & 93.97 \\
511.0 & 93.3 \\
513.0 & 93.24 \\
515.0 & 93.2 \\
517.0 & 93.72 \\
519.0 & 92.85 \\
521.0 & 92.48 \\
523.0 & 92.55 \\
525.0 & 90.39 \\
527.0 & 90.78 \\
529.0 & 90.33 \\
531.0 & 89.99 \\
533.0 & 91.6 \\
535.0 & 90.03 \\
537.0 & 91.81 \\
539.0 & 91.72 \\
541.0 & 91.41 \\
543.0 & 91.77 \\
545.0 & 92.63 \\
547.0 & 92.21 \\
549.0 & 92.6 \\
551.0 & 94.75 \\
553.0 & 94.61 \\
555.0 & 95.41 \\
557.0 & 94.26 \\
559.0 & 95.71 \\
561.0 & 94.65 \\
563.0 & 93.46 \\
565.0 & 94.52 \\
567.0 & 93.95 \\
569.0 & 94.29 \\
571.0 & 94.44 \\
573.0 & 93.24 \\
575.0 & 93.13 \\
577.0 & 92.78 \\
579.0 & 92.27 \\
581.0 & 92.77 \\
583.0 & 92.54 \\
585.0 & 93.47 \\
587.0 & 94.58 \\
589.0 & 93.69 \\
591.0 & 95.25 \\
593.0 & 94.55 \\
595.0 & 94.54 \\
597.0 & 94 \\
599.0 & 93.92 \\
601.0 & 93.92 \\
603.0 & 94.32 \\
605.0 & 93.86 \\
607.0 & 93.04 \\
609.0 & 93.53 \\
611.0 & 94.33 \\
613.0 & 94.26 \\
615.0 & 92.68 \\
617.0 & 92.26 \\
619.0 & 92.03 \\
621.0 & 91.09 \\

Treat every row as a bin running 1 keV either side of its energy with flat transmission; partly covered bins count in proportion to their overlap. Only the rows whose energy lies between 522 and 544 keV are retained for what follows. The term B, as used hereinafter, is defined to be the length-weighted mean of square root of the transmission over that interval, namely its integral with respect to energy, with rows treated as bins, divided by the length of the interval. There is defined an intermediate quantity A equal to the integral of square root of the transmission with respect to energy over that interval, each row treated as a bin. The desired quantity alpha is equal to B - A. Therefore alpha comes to -200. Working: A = 210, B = 9.55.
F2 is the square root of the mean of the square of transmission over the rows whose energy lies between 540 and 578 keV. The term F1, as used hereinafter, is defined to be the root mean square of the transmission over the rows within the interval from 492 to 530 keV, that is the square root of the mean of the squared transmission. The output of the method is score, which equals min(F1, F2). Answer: 93.1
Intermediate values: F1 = 93.1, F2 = 93.7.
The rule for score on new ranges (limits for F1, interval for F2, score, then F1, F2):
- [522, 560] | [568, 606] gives 92.4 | 92.4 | 93.8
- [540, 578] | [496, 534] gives 92.8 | 93.7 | 92.8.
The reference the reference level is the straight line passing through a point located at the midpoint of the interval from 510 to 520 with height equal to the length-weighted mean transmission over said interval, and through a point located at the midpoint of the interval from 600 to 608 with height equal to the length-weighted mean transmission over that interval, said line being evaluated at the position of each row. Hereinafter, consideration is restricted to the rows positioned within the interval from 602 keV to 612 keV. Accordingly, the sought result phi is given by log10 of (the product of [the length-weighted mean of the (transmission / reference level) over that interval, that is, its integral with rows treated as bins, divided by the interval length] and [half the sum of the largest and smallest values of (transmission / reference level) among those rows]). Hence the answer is -0.0005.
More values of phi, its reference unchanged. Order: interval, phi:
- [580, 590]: -0.0017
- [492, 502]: 0.0051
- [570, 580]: -0.0033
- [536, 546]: -0.0138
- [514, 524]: -0.0024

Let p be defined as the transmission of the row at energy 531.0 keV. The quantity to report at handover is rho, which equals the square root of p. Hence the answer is 9.49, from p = 89.99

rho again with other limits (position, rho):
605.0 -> 9.69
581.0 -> 9.63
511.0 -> 9.66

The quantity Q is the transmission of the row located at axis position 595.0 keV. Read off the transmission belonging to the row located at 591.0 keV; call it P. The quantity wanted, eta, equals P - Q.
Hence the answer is 0.7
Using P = 95.25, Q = 94.54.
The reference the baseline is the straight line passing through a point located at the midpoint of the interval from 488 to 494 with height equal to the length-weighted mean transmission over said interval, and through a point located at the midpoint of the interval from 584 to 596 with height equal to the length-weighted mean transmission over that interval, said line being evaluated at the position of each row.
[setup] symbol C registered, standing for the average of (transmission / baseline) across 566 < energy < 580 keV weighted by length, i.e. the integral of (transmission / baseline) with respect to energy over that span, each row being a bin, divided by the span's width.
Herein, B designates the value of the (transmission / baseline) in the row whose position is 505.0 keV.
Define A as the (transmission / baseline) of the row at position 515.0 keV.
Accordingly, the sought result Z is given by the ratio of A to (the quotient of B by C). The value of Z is 0.97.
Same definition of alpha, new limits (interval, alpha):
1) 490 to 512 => -204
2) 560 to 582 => -203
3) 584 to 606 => -204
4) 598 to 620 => -203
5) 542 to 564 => -203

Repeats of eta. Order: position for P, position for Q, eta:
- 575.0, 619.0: 1.1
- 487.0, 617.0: 0.5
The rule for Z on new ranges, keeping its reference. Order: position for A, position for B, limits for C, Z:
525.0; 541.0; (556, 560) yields 1.00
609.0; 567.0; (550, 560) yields 1.00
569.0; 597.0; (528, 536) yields 0.97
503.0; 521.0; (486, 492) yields 1.03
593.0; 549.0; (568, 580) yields 1.01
